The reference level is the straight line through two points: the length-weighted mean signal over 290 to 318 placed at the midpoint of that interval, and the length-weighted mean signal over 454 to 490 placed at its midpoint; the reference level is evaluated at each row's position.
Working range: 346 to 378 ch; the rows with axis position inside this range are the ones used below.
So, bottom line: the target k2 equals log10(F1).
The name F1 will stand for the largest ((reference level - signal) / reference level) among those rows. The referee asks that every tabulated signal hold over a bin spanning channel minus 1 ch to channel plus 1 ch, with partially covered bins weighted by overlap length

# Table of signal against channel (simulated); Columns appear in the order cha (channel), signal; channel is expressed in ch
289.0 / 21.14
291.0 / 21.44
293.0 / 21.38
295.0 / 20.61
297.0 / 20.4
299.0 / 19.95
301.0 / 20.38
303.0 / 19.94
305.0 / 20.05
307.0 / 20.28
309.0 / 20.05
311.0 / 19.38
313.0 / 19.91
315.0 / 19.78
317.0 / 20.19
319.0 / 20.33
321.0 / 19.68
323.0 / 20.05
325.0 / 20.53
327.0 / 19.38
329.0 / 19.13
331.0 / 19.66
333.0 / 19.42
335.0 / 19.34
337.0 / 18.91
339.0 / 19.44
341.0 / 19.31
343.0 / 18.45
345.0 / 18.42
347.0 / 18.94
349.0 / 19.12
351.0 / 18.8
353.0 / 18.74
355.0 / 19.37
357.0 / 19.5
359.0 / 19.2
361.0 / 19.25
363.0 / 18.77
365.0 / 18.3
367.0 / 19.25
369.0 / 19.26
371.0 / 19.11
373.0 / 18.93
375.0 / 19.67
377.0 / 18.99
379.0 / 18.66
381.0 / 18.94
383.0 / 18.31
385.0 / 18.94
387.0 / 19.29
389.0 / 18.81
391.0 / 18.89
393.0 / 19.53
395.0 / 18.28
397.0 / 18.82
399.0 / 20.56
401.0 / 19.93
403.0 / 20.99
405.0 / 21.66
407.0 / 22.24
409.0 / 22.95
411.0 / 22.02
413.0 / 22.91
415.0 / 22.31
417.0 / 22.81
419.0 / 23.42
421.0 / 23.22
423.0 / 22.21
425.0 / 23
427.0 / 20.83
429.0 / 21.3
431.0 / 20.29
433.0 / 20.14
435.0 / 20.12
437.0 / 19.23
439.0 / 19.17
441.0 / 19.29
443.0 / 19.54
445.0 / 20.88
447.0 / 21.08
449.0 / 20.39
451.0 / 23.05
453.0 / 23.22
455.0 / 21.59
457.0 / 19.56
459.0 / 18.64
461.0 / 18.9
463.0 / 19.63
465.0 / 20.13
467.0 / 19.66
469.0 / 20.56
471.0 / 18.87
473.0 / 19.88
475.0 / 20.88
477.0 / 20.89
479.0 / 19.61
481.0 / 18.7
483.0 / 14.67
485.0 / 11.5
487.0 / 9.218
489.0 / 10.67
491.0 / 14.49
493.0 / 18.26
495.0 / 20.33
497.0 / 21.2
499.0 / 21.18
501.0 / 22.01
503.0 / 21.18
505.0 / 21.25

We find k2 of -1.23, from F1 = 0.058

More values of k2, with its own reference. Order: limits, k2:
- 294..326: -1.41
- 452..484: -0.75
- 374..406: -1.34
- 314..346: -1.18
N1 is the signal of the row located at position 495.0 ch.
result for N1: 20.33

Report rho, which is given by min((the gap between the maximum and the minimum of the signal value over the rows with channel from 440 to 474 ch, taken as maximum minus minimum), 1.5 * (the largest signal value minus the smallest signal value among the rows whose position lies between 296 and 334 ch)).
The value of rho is 2.1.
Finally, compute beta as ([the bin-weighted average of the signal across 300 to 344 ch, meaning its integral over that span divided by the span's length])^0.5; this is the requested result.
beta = 4.44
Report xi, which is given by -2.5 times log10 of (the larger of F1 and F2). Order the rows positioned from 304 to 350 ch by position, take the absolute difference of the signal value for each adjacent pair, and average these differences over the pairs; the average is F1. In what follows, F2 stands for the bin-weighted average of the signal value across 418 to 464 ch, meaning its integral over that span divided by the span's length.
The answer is -3.30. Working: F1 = 0.4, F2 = 20.8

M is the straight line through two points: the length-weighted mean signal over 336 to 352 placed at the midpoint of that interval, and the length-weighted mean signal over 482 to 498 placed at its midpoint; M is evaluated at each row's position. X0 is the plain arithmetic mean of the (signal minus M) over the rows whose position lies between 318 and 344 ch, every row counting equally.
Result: 0.24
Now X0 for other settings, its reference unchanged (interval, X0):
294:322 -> 0.19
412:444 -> 4.55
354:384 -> 0.77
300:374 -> 0.31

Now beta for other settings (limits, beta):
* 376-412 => 4.46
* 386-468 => 4.55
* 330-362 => 4.37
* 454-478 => 4.46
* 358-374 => 4.36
